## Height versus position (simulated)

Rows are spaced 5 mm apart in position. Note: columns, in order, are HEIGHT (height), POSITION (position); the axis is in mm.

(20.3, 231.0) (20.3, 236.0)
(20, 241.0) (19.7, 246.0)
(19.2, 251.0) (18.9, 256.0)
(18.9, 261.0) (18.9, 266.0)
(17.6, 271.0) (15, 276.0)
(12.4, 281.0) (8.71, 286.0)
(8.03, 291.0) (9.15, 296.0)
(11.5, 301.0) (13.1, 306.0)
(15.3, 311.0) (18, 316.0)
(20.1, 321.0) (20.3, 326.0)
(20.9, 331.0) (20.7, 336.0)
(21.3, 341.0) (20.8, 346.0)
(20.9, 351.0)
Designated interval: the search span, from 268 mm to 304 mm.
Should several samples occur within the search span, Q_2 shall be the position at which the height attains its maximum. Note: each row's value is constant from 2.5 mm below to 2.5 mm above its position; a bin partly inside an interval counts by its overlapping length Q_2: 271.0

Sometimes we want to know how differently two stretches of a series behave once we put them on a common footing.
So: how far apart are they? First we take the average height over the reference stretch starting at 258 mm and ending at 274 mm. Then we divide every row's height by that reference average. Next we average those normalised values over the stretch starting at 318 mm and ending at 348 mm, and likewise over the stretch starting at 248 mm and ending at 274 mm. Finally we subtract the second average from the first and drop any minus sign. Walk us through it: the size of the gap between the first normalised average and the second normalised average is 0.11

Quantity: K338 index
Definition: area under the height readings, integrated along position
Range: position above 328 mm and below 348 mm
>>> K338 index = 418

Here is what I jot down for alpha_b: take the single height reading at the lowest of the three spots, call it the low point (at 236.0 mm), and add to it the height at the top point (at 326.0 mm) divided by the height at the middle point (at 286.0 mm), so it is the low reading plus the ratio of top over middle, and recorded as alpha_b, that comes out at 23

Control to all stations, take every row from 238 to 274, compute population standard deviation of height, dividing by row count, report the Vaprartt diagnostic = 0.7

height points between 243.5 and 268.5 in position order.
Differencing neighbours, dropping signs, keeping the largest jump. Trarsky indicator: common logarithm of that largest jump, -0.30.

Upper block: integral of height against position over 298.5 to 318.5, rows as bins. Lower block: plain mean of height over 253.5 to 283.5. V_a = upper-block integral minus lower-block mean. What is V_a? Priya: 273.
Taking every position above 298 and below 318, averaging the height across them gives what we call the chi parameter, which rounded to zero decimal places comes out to 14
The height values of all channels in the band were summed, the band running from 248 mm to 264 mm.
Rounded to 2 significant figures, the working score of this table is 57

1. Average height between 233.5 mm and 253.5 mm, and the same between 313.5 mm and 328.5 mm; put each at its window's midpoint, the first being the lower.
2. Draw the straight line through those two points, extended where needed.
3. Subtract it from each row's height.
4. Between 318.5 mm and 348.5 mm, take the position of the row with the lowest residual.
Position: 321.0 mm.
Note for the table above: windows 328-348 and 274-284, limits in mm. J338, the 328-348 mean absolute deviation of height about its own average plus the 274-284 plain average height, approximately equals 14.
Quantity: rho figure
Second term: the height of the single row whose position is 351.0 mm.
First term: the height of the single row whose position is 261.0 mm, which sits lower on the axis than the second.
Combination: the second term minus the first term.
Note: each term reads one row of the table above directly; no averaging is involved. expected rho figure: 2.00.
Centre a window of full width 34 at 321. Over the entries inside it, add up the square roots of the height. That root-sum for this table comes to 30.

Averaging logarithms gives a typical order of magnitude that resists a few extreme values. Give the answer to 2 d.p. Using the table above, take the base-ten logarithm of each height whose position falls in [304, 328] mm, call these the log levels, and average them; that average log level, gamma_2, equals 1.23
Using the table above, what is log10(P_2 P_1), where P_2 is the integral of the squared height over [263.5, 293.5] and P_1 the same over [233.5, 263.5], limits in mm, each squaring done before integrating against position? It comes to 7.8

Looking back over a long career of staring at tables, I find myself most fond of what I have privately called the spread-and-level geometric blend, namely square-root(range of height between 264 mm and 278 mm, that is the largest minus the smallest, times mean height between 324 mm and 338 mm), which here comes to 9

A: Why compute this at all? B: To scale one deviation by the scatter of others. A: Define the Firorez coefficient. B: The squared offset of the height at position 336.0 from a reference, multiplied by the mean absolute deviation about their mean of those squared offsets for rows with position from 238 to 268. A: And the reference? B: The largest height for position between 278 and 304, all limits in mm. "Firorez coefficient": 376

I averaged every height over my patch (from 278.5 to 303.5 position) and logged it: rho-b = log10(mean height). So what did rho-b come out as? 1.00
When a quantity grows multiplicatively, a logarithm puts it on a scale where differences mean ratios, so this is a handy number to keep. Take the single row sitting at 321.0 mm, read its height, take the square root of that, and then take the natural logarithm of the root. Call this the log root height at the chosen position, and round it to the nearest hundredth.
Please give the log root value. 1.50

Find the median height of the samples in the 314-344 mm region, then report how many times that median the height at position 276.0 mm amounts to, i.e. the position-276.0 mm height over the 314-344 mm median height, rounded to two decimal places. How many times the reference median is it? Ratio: 0.73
